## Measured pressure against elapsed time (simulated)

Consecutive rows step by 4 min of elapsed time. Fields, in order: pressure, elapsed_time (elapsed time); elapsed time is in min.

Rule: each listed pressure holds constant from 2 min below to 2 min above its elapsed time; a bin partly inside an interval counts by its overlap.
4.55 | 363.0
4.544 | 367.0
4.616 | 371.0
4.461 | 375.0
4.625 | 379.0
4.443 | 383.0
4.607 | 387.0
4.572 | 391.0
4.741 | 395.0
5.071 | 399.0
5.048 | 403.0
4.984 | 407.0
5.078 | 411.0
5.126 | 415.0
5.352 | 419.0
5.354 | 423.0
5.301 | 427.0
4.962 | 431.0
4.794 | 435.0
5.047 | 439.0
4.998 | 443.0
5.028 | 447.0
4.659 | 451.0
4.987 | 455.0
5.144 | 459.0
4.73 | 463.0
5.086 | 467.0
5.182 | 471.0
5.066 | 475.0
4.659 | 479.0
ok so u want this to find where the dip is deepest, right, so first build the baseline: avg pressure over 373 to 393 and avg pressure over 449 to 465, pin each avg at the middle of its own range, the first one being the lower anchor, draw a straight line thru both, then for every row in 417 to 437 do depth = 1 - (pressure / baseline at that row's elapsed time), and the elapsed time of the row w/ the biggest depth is 435.0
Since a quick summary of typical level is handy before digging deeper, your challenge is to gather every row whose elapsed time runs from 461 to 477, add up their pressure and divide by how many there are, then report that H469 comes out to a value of 5.02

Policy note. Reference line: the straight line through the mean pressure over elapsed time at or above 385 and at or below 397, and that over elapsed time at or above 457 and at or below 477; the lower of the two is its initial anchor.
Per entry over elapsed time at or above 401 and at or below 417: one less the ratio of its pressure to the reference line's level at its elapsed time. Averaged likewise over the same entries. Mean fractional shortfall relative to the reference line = -0.068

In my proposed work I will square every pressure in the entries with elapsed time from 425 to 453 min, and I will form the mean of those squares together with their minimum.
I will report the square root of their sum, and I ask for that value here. 6.8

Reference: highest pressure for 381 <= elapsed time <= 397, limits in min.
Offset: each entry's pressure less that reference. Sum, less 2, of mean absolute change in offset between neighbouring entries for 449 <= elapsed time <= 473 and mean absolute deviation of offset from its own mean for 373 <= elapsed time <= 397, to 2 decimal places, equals -1.65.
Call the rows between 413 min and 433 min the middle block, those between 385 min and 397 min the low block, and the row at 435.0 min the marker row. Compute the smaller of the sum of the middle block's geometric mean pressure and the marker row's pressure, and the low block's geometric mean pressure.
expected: 4.64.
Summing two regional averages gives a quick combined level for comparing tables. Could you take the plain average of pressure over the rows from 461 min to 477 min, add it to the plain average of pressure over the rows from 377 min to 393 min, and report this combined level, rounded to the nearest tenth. 9.6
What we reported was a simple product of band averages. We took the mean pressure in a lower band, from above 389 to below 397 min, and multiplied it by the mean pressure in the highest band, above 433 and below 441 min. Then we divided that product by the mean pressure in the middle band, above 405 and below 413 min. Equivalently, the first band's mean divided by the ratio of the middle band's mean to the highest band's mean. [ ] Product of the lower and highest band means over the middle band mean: 4.55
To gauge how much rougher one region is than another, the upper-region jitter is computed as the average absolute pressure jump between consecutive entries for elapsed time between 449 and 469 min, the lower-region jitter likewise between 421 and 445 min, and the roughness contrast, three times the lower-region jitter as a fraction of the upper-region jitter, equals 1.6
